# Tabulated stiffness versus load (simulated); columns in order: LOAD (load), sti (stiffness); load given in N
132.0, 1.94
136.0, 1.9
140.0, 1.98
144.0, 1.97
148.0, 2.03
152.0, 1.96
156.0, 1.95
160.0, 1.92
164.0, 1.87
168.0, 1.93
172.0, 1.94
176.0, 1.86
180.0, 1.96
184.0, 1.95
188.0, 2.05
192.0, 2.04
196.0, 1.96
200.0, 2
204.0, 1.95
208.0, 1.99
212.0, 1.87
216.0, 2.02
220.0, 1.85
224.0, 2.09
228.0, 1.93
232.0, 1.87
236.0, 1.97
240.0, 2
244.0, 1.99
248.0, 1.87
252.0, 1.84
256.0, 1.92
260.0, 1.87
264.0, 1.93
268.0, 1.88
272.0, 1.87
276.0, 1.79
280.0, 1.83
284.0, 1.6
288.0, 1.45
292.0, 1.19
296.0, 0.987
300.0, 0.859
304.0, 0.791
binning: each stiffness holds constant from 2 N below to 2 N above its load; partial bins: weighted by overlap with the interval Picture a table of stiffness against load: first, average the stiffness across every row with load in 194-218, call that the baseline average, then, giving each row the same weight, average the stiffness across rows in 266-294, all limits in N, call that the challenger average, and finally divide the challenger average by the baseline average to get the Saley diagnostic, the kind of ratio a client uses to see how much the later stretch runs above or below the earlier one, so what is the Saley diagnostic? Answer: 0.844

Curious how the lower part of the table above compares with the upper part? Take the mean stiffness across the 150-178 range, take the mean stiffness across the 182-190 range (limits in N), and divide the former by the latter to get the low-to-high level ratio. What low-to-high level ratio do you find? 0.96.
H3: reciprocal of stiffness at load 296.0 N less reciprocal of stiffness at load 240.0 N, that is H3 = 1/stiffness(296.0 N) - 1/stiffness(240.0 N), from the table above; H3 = 0.51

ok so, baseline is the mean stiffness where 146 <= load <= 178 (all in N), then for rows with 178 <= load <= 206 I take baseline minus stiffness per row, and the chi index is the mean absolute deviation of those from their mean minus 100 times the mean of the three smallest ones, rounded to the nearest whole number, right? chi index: 10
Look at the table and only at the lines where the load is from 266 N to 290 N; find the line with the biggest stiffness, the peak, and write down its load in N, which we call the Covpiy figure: 268.0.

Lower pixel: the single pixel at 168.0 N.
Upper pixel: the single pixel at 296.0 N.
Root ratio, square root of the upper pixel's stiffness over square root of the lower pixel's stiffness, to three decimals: 0.715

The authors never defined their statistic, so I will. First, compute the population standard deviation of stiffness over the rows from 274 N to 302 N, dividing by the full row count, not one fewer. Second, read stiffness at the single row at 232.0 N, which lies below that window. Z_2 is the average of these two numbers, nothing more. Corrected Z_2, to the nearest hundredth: 1.11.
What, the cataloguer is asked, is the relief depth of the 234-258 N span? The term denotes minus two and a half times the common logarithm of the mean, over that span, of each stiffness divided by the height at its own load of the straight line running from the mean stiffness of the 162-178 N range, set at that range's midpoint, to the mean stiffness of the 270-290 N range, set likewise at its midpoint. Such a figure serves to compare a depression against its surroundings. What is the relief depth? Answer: -0.096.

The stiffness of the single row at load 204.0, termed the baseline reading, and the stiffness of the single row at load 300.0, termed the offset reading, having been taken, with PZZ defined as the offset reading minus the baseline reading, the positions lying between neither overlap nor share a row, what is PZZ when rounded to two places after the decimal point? -1.09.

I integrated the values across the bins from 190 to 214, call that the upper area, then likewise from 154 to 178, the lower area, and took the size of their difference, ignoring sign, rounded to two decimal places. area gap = 1.36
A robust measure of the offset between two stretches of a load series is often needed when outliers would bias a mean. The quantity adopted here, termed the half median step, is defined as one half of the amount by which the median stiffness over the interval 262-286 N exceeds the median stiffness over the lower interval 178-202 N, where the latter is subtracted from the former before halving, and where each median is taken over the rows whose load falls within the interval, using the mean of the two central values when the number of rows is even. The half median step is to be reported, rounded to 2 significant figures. -0.065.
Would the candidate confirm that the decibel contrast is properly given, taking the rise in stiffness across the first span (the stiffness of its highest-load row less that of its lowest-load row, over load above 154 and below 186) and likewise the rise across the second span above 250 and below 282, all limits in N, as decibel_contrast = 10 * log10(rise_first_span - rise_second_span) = -20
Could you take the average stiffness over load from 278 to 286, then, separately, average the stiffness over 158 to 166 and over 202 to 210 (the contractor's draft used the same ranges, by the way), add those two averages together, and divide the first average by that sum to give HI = 0.44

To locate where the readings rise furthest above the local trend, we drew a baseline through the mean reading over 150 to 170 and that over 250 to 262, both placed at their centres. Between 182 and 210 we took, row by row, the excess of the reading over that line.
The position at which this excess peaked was 188.0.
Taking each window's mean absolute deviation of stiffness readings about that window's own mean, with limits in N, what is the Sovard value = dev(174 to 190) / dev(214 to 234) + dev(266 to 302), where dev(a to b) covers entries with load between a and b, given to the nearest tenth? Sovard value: 0.9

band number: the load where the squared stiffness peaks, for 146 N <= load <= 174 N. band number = 148.0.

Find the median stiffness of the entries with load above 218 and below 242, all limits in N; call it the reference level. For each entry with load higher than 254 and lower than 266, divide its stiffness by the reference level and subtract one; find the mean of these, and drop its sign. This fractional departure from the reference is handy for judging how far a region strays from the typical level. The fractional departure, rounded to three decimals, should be 0.022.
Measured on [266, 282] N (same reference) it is 0.055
